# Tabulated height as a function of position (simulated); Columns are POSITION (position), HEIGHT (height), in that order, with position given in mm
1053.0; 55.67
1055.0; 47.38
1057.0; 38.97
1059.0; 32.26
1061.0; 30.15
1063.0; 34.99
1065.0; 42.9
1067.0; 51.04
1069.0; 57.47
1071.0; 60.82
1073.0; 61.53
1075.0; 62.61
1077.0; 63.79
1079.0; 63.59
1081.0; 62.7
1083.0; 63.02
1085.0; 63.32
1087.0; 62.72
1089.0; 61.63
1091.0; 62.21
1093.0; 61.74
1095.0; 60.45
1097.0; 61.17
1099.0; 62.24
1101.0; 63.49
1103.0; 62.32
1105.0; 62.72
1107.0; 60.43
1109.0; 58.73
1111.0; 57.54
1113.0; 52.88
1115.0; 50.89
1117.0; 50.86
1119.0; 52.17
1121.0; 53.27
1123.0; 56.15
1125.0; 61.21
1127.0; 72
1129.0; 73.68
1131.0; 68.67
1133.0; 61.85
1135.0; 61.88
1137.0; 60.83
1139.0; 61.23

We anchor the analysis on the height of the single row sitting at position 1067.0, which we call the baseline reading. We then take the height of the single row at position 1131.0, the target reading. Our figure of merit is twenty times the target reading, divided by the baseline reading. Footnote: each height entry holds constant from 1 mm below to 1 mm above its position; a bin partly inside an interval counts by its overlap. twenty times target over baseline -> 27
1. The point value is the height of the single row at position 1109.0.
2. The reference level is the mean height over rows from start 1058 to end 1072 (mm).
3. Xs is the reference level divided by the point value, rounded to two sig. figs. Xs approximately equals 0.75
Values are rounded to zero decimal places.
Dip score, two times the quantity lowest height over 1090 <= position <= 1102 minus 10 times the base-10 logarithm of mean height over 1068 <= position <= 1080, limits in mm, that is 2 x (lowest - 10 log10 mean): 85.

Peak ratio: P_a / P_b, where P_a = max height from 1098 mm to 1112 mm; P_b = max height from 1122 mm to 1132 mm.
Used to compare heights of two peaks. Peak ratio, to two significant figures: 0.86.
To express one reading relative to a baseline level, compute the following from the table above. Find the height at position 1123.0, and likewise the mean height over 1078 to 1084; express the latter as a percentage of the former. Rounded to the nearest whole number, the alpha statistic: 112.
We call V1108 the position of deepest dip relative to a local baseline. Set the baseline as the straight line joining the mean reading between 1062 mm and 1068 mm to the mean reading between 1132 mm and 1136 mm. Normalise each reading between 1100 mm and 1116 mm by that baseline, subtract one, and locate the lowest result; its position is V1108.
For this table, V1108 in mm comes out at 1115.0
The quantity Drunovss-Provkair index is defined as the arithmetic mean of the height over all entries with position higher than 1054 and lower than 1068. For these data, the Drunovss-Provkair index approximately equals 39.7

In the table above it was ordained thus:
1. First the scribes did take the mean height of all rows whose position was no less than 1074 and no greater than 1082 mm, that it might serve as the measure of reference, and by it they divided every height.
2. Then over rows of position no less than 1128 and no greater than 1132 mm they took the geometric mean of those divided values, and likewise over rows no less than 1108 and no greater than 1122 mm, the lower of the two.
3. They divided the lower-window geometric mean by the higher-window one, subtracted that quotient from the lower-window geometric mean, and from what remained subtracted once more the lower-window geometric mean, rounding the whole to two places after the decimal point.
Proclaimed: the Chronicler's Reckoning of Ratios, -0.75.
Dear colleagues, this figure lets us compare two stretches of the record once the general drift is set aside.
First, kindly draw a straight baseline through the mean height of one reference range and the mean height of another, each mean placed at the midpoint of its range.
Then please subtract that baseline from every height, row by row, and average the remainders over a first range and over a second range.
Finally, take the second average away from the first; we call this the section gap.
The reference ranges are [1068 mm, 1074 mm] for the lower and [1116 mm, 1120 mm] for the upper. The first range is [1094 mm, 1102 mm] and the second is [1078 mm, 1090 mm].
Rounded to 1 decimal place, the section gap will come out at 1.5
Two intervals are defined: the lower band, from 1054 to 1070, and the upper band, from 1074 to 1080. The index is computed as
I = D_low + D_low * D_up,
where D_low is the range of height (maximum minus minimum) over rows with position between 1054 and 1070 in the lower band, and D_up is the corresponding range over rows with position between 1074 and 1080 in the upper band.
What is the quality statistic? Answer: 60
